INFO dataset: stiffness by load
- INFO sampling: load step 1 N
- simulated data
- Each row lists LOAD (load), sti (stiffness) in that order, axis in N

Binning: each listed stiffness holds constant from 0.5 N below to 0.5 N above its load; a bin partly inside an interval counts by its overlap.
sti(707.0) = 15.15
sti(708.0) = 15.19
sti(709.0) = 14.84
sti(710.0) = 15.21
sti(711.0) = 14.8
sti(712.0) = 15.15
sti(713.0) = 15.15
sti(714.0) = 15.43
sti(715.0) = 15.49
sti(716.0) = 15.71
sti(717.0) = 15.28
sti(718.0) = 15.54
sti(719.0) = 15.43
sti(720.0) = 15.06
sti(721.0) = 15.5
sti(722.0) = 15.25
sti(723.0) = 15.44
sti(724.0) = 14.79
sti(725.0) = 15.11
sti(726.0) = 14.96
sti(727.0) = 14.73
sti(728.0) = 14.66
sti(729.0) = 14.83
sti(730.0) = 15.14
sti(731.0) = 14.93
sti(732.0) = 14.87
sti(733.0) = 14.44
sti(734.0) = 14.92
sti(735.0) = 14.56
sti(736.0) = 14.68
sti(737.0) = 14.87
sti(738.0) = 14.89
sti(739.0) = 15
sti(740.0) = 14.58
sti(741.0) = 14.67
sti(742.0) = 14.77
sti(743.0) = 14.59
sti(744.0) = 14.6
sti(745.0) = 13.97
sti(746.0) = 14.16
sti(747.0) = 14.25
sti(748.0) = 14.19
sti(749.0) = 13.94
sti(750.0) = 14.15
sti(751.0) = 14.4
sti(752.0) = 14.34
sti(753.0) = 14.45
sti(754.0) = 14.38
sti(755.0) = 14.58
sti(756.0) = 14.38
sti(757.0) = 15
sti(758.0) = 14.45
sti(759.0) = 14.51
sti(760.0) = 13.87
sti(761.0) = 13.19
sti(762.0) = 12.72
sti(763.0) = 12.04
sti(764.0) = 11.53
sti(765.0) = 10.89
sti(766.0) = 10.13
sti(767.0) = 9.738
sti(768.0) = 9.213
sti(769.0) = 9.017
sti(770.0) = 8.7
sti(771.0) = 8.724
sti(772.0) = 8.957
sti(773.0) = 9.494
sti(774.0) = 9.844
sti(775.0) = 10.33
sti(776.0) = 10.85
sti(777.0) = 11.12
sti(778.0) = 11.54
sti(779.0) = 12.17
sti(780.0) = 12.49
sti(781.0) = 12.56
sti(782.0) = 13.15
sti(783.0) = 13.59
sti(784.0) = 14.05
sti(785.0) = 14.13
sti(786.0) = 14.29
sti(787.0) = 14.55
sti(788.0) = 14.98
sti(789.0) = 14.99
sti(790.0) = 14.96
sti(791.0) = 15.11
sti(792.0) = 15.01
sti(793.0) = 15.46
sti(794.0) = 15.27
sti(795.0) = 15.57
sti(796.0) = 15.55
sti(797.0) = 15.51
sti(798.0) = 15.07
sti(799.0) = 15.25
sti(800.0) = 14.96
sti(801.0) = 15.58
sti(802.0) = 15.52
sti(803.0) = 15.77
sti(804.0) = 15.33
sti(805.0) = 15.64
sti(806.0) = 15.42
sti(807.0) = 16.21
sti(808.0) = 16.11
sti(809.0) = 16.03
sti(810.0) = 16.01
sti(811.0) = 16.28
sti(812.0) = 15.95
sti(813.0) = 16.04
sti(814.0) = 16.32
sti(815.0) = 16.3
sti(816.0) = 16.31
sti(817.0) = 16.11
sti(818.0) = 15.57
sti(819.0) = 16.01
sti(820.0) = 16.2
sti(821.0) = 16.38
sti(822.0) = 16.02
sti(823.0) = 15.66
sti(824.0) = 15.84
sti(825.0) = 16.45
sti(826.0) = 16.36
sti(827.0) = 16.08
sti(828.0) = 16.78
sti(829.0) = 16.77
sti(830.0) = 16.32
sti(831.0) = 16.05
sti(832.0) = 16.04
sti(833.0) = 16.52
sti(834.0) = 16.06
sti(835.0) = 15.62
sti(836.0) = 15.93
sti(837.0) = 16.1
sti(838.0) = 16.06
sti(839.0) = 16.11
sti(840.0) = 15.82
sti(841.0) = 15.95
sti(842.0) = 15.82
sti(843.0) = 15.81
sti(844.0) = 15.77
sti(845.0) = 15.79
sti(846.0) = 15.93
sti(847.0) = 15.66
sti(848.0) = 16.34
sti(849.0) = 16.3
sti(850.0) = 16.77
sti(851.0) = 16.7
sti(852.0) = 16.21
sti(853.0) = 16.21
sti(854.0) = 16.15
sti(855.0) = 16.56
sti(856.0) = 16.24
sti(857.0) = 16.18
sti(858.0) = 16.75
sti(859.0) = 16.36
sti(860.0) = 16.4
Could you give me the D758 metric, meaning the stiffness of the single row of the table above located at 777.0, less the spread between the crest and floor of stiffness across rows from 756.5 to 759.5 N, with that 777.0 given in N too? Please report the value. 10.6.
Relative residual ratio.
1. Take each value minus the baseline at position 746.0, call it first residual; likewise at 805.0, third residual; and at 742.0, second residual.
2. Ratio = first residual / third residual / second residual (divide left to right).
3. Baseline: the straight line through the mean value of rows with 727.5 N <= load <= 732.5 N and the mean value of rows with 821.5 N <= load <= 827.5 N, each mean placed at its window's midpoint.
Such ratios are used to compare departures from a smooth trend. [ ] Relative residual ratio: -18.9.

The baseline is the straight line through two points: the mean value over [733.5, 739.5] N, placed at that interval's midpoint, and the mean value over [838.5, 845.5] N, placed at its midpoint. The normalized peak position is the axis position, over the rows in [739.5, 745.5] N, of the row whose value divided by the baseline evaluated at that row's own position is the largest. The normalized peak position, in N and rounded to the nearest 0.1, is 742.0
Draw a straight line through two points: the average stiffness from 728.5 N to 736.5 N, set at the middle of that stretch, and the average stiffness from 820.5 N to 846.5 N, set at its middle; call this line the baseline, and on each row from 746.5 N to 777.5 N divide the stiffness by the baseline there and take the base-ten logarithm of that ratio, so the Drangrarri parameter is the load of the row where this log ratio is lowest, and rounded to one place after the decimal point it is 770.0 N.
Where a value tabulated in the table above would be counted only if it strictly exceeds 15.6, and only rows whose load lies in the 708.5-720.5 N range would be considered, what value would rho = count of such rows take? 1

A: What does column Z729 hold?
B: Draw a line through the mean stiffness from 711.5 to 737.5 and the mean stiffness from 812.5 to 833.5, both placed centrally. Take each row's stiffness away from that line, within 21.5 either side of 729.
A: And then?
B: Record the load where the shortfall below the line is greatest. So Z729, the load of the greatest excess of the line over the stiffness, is 749.0 N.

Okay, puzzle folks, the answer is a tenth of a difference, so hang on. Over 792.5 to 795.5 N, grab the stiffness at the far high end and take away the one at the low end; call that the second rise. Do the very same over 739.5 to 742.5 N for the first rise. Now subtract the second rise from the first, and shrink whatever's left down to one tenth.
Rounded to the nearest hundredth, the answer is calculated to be 0.01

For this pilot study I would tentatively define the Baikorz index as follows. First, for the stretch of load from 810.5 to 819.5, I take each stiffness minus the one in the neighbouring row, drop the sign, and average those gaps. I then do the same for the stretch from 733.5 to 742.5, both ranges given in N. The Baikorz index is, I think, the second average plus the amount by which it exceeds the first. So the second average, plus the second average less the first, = 0.11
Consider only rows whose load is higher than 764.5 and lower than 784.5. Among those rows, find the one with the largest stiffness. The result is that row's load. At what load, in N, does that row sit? 784.0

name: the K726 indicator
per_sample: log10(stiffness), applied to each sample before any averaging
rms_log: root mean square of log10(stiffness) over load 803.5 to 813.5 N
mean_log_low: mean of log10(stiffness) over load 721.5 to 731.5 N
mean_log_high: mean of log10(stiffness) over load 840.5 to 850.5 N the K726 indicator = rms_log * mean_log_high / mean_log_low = 1.23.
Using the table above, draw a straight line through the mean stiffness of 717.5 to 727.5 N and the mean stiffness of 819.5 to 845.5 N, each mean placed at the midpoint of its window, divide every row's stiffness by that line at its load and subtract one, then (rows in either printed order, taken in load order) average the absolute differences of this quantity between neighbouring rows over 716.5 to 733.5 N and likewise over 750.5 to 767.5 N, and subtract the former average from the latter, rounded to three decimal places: 0.010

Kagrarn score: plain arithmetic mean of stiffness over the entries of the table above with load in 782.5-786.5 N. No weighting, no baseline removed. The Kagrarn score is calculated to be 14.0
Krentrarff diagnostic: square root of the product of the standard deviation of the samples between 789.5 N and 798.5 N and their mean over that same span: 1.9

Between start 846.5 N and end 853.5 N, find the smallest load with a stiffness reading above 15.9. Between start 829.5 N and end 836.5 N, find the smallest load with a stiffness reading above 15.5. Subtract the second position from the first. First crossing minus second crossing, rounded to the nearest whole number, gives 18 N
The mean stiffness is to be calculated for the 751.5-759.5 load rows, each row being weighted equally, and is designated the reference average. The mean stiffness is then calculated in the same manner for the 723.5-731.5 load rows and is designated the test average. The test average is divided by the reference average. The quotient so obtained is 1.0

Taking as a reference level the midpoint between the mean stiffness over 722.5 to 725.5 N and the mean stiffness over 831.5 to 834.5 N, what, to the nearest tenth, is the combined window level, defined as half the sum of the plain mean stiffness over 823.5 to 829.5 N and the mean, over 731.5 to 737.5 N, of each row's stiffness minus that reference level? 7.7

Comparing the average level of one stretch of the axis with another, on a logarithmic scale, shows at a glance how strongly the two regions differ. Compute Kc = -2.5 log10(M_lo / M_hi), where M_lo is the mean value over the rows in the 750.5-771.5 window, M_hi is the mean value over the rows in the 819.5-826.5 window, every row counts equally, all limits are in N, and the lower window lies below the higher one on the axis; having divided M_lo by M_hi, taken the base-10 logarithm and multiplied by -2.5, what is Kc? 0.29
